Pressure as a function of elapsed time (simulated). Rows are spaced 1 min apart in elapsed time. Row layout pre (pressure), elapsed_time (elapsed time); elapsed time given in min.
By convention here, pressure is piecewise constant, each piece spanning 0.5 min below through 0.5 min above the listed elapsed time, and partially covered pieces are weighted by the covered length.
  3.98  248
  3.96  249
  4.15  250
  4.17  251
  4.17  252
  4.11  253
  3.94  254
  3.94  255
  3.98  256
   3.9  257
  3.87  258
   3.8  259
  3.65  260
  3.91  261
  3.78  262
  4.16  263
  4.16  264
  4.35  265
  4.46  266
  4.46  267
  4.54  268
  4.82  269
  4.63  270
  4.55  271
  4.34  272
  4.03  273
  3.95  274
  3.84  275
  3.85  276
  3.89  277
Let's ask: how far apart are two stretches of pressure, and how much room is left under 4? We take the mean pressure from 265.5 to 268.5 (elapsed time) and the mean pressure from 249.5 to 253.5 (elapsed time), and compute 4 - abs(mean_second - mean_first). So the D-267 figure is 3.7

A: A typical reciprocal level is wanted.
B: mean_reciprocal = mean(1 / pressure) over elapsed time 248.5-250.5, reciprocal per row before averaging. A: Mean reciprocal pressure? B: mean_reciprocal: 0.247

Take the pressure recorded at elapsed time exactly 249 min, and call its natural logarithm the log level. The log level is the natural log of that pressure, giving 1.38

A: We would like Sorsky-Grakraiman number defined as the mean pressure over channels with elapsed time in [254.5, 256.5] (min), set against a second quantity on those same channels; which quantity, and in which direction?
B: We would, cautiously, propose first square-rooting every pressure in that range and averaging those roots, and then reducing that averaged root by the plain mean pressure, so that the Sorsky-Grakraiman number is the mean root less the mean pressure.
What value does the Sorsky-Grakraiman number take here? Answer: -1.97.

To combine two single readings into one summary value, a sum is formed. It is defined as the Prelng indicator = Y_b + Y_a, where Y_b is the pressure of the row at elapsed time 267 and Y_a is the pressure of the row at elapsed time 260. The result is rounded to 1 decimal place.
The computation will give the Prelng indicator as 8.1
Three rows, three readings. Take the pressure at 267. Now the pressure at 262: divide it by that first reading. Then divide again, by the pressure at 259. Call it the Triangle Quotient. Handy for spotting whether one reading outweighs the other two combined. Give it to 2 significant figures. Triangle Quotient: 0.22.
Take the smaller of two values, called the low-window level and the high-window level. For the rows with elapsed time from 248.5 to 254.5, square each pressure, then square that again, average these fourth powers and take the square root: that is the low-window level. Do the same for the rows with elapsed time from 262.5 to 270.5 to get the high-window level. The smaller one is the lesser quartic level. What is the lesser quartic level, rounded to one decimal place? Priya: 16.7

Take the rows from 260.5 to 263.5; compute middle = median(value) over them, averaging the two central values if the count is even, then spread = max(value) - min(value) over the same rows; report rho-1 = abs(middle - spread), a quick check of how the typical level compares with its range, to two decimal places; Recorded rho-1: 3.53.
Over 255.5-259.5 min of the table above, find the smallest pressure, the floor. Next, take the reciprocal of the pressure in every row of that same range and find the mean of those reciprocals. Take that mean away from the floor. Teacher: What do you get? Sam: 3.54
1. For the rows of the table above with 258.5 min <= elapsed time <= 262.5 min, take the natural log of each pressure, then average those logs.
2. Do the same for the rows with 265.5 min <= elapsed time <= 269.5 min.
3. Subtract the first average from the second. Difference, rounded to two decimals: 0.19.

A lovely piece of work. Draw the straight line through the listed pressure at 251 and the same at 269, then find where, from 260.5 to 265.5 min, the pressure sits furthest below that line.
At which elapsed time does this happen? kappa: 262 min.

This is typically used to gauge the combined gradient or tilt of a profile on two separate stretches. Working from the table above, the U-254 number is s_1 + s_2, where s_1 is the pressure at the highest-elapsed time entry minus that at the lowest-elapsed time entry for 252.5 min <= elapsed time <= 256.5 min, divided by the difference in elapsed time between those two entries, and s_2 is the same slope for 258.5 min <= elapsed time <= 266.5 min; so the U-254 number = 0.051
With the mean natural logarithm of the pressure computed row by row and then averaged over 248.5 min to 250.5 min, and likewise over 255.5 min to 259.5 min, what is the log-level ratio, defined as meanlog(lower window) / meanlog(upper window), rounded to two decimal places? 1.03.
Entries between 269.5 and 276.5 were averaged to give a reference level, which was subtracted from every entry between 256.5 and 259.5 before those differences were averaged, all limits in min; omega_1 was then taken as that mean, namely -0.3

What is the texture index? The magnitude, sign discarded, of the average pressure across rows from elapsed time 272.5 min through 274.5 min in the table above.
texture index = 4.0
